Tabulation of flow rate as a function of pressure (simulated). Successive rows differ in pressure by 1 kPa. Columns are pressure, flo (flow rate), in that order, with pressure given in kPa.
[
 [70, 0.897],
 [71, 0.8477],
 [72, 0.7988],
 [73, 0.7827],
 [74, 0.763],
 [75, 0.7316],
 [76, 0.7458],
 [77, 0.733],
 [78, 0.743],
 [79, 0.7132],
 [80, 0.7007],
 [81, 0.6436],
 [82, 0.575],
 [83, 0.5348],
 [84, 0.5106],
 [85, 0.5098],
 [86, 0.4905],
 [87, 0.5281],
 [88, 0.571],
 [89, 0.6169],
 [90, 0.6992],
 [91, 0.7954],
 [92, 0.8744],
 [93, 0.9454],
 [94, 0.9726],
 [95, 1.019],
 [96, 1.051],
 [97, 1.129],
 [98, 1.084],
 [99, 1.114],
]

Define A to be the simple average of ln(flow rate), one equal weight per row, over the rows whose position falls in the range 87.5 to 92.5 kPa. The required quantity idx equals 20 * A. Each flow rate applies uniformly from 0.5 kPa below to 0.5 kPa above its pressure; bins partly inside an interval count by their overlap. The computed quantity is -7.1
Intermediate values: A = -0.35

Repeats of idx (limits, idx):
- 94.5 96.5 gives 0.7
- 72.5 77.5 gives -5.7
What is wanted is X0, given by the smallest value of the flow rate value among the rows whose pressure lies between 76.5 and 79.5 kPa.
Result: 0.7132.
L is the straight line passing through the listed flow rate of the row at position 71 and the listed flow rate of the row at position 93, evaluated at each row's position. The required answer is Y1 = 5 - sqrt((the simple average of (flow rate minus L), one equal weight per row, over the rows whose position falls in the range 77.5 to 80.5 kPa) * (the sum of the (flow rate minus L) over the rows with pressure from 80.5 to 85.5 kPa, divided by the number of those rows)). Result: 4.76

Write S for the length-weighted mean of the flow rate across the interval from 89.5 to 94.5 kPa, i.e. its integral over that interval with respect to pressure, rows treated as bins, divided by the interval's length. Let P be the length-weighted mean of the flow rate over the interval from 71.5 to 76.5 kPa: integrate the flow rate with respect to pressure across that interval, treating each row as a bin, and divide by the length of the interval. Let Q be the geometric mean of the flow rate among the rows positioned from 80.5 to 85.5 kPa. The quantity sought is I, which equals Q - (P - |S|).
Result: 0.6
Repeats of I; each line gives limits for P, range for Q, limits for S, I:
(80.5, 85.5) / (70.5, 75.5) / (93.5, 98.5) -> 1.3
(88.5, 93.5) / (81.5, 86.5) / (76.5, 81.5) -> 0.4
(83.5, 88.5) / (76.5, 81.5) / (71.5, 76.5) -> 0.9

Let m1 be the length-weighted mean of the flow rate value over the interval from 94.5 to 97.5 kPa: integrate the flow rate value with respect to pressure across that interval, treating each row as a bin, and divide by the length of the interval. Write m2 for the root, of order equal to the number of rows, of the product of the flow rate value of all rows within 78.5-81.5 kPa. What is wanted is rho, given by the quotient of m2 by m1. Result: 0.6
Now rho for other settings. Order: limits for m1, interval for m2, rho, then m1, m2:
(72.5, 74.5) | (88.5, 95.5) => 1.1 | 0.77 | 0.83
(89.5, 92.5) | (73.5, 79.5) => 0.9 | 0.79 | 0.74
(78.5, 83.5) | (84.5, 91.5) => 0.9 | 0.63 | 0.59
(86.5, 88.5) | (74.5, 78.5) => 1.3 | 0.55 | 0.74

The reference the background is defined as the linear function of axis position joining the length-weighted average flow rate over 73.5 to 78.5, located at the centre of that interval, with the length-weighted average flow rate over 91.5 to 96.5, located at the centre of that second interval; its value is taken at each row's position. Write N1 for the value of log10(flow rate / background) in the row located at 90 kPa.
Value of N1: -0.12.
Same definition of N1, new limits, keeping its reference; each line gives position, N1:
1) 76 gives 0.00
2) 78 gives -0.01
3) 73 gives 0.05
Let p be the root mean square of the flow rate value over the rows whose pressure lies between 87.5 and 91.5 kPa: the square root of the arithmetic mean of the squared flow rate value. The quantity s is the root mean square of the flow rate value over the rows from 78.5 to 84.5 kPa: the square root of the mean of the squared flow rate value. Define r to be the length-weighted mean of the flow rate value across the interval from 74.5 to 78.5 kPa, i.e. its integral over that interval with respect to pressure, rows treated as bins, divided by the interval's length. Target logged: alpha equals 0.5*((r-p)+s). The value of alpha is 0.340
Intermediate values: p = 0.68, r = 0.74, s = 0.62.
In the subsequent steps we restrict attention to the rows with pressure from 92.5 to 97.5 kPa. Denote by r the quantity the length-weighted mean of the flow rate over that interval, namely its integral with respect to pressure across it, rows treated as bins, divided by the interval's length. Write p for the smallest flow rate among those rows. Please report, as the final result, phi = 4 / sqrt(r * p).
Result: 4.1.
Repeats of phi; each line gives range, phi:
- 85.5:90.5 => 7.5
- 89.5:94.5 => 5.2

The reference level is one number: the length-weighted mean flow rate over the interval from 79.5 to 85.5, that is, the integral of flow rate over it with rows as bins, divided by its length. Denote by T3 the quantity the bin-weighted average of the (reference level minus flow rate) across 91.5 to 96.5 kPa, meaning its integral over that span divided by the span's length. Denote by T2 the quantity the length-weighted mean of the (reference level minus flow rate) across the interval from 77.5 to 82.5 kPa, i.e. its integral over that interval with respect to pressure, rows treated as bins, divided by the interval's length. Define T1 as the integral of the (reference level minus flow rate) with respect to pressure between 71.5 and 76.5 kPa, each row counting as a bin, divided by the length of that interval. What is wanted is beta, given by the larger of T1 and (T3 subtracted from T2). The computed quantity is 0.30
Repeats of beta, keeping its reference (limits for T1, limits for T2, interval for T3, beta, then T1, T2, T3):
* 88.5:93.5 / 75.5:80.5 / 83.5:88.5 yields -0.21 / -0.21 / -0.15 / 0.06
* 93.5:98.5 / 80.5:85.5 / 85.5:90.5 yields 0.03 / -0.47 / 0.02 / 0.00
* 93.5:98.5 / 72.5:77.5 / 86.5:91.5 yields -0.11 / -0.47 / -0.17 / -0.06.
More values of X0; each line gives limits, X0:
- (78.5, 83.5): 0.5348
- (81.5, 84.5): 0.5106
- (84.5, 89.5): 0.4905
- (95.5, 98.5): 1.051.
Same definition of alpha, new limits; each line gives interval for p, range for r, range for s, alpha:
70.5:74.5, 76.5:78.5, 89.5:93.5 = 0.386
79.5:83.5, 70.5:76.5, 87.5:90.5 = 0.396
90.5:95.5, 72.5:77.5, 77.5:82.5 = 0.252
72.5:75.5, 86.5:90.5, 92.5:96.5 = 0.421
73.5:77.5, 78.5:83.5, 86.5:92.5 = 0.291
